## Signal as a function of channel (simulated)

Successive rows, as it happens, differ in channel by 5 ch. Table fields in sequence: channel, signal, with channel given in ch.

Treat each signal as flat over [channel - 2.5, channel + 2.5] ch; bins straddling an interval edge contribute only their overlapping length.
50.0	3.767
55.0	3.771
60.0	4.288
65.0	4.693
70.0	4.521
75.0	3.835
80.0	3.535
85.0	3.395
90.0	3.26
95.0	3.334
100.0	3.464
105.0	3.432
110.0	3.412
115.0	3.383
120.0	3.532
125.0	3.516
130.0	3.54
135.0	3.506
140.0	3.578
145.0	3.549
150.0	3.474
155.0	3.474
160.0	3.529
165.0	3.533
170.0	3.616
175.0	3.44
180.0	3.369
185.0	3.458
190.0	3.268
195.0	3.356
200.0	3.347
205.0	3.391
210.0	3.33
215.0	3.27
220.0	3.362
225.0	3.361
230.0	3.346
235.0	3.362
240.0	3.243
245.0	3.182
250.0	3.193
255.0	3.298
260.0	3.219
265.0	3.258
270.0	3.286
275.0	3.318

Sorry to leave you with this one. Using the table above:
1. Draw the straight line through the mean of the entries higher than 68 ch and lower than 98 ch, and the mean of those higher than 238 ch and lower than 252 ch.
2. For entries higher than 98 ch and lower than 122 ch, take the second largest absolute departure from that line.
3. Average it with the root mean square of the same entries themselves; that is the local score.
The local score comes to 1.80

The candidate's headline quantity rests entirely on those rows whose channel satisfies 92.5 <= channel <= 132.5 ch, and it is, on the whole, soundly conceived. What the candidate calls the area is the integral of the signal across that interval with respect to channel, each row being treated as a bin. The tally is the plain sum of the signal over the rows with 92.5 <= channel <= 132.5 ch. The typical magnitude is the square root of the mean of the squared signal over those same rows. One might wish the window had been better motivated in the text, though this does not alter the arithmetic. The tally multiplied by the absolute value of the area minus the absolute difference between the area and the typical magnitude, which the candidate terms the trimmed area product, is 95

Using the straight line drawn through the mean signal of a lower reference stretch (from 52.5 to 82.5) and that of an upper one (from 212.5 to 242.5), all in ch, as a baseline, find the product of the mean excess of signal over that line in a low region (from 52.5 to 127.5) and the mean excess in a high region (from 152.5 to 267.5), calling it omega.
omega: 0.016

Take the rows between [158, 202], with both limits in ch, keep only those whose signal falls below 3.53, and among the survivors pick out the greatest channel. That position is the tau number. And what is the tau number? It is 200.0 ch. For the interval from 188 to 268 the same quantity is 265.0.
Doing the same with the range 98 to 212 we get 210.0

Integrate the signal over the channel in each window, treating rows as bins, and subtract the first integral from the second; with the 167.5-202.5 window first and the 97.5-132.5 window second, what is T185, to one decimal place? 2.1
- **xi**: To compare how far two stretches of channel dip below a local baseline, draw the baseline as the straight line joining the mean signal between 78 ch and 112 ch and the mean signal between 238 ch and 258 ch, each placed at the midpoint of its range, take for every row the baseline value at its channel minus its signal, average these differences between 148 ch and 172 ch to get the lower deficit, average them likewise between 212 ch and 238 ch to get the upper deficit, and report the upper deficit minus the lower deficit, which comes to 0.11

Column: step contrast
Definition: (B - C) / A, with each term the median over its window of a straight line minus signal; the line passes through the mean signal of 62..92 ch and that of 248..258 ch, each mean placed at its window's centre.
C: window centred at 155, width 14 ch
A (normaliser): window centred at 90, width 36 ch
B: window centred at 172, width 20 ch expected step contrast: -0.19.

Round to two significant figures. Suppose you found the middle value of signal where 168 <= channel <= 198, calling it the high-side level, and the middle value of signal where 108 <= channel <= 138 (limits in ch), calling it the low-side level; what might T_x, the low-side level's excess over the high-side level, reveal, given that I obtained 0.11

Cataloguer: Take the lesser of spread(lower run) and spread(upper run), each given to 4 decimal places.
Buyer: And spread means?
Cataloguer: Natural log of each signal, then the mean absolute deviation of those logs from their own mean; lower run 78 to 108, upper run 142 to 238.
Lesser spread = 0.0217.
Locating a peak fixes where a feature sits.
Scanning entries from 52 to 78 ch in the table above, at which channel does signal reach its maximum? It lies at 65.0 ch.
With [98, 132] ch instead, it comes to 130.0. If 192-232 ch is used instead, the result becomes 205.0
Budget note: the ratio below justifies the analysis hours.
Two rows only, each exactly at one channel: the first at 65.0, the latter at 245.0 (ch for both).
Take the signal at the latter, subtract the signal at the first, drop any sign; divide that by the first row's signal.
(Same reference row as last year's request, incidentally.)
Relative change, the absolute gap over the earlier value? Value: 0.32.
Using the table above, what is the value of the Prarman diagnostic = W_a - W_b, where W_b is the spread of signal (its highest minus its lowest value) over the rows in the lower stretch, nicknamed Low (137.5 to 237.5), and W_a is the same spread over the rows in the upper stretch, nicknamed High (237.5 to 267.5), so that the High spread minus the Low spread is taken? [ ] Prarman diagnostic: -0.2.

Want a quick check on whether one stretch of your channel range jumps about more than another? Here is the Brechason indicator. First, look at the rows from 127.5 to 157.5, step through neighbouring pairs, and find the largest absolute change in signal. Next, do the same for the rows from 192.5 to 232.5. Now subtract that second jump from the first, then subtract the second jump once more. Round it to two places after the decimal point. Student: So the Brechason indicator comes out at -0.11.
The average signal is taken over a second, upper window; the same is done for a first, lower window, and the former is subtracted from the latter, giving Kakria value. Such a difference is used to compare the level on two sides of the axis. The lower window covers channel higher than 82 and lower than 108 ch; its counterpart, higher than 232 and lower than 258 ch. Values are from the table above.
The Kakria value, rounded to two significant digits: 0.12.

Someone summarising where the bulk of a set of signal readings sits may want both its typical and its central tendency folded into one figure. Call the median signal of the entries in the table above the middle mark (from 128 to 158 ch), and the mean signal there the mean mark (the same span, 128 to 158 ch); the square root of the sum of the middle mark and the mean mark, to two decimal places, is 2.65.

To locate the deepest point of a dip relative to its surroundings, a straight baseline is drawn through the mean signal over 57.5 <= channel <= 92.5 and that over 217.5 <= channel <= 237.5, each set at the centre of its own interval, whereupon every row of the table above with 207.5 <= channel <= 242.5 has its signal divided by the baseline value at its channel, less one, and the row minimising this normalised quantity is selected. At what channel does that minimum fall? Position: 215.0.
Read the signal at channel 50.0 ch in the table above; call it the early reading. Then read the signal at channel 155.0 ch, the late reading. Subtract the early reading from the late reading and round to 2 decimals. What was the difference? -0.29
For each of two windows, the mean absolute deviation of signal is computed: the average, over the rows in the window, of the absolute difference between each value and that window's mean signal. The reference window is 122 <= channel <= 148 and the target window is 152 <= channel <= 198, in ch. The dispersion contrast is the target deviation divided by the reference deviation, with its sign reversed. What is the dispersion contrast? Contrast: -3.8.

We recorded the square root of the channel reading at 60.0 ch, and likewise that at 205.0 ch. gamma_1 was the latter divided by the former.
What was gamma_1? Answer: 0.89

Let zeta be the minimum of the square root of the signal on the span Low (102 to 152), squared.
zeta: 3.38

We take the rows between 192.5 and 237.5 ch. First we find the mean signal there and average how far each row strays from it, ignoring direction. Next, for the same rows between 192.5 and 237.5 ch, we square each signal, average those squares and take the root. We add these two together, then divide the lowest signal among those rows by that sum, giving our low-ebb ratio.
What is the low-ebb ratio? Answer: 0.971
